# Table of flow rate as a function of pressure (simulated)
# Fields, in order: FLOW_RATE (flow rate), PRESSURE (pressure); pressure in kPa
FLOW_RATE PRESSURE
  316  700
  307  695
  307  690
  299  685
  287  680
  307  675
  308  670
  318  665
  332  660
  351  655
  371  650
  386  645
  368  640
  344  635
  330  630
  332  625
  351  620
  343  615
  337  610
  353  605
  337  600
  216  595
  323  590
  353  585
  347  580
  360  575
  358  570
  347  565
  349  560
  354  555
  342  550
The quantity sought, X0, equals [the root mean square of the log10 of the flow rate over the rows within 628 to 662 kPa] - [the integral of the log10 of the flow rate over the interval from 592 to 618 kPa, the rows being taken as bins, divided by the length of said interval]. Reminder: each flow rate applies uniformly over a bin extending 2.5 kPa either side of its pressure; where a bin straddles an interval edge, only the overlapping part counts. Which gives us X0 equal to 0.05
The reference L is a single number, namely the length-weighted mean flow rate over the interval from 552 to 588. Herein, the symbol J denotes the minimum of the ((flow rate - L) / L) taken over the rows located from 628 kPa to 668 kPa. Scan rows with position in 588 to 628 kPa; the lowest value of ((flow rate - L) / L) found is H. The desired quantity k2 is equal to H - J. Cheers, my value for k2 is -0.29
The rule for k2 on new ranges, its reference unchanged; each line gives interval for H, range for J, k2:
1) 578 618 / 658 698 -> -0.20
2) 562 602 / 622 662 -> -0.32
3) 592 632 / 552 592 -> -0.30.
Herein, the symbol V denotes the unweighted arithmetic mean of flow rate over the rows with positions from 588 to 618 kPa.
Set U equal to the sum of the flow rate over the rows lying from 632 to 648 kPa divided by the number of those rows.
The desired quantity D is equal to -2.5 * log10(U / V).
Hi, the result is -0.15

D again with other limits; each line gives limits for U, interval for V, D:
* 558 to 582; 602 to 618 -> -0.02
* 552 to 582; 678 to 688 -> -0.20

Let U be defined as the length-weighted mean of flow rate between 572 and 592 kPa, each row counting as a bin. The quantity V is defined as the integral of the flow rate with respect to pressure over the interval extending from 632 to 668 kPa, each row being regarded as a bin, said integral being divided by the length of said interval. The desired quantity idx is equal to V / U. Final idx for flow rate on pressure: 1.02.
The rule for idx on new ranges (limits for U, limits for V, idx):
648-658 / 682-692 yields 0.84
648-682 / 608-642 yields 1.06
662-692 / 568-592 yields 1.14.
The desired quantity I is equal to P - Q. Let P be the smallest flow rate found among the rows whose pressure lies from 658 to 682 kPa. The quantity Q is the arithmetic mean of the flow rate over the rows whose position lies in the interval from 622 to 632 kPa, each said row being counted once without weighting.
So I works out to -44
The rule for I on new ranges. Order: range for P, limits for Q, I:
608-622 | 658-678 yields 21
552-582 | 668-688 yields 47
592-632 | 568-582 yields -139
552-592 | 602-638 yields -18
